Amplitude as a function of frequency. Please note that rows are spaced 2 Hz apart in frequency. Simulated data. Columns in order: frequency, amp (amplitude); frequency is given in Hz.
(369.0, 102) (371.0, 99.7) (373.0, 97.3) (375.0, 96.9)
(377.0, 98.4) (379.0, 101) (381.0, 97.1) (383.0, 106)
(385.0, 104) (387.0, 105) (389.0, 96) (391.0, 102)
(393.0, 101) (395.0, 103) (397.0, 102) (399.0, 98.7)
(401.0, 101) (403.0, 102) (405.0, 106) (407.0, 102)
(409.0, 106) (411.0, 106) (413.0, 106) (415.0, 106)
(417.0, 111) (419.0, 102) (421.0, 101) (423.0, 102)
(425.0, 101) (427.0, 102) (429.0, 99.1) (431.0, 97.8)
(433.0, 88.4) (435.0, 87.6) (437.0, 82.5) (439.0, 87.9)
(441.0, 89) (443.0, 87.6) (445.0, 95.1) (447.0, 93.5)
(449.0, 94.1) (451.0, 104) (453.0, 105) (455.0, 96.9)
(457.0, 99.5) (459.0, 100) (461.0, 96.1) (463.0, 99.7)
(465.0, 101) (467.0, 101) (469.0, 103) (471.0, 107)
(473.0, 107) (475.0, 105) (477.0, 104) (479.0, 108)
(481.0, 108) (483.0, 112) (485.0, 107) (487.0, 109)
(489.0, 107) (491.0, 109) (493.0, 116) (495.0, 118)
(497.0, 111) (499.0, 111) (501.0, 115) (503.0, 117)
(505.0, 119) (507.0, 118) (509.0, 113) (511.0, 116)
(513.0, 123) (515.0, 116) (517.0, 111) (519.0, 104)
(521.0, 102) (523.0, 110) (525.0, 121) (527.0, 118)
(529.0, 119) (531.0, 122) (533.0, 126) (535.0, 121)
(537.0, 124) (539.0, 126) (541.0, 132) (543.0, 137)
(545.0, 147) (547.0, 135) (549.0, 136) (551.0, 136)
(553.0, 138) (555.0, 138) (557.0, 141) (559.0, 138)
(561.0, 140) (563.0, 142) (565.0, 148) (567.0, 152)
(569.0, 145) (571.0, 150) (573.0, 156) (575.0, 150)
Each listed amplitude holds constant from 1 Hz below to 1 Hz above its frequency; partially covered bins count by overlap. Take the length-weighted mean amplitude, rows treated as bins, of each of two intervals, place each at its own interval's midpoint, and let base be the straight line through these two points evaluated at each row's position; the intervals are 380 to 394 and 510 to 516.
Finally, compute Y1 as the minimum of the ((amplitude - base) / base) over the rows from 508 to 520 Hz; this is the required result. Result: -0.13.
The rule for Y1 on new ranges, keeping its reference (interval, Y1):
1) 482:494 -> -0.07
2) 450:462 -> -0.14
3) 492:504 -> -0.05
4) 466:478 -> -0.10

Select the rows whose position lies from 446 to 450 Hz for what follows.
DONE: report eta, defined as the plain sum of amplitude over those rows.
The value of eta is 188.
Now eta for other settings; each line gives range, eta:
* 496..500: 222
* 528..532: 241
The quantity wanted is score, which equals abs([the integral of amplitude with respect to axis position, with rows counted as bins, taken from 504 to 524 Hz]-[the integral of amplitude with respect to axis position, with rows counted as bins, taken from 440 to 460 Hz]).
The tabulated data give 335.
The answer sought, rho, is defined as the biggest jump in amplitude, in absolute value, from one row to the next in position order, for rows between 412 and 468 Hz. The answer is 9.9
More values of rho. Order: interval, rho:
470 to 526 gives 11.0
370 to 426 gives 9.0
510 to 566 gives 12.0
